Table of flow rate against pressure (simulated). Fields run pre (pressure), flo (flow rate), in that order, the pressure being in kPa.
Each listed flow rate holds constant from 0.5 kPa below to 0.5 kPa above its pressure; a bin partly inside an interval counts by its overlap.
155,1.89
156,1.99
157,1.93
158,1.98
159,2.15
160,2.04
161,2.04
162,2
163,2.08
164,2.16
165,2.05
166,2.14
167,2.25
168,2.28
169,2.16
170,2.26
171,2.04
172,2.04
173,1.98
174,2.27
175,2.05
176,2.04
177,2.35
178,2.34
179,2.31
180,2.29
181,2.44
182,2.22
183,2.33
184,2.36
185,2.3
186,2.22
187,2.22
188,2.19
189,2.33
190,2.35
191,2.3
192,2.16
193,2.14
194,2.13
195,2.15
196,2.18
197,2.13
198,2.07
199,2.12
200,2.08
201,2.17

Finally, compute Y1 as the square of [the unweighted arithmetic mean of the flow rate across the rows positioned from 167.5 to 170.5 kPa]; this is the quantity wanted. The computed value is 4.99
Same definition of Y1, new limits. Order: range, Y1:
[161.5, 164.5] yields 4.33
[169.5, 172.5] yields 4.47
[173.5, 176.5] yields 4.49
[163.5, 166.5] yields 4.48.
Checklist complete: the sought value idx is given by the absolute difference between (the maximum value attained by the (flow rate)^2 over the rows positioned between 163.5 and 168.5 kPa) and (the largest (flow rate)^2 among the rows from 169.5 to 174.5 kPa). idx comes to 0.0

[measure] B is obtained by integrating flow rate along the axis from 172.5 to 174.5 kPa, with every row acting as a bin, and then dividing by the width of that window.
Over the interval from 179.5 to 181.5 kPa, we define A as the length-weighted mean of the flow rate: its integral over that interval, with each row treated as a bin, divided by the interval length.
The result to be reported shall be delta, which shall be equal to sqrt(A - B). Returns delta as 0.49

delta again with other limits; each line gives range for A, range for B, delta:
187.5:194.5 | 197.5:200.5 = 0.37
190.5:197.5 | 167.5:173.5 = 0.21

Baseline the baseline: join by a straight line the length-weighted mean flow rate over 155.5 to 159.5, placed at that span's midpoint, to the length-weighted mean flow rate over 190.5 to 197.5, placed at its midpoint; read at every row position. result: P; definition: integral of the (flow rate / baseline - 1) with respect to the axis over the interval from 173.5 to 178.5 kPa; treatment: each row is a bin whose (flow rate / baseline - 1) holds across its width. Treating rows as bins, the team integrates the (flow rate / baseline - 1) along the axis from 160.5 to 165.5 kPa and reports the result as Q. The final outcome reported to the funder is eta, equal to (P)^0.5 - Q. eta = 0.5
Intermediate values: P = 0.28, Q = 0.07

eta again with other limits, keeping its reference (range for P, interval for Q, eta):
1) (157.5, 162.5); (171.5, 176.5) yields 0.2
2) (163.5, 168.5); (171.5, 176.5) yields 0.6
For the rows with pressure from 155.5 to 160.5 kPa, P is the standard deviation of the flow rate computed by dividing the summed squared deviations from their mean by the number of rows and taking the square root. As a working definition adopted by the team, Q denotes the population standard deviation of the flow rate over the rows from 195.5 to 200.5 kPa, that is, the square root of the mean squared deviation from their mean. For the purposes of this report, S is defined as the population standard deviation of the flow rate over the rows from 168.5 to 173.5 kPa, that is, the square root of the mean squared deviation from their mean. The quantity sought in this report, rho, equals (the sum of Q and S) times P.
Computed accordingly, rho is 0.0105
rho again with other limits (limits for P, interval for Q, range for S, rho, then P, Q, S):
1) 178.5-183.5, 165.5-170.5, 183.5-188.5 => 0.0085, 0.0714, 0.06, 0.063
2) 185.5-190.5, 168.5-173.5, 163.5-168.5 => 0.0119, 0.0649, 0.10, 0.082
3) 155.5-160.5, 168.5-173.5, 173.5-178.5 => 0.0178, 0.0747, 0.10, 0.138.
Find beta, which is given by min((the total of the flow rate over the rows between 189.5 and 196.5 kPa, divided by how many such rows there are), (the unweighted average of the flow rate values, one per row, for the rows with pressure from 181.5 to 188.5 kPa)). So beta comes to 2.20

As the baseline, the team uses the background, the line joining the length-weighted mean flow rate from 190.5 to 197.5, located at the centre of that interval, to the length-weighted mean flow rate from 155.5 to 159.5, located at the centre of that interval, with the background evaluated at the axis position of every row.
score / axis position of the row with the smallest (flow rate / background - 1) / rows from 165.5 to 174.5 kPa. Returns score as 173 kPa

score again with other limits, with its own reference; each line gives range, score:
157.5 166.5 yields 158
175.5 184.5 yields 176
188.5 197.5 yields 197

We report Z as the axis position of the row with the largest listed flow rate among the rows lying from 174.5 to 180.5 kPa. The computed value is 177 kPa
